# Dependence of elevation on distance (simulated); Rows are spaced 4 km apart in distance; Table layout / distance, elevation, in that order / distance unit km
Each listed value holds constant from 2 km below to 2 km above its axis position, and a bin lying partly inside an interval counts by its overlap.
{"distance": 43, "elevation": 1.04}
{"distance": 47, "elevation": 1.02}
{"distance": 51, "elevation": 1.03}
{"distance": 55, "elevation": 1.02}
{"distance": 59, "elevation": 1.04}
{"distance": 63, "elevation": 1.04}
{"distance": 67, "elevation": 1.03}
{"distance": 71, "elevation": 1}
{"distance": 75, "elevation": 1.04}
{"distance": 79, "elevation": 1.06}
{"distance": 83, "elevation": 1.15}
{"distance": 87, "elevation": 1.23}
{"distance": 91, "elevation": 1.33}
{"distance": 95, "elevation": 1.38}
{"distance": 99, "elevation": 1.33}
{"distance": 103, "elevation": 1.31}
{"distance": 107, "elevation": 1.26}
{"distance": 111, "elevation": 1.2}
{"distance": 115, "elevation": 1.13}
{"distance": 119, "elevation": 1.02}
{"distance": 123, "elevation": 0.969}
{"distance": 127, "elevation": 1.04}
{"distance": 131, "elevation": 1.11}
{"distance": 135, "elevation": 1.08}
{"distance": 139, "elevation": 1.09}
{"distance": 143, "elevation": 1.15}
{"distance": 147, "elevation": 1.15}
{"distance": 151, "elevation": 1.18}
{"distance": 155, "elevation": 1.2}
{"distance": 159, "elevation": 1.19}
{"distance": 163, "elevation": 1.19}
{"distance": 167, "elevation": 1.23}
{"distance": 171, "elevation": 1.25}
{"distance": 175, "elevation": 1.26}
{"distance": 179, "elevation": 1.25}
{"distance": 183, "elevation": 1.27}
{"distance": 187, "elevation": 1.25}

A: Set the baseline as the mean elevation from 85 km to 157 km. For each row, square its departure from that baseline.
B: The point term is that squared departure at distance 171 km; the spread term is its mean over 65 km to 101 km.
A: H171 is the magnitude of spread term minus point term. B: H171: 0.0141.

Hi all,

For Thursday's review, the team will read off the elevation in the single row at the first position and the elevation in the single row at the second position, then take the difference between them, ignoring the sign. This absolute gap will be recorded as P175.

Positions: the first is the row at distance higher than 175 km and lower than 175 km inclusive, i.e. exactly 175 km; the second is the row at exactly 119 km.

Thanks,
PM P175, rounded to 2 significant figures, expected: 0.24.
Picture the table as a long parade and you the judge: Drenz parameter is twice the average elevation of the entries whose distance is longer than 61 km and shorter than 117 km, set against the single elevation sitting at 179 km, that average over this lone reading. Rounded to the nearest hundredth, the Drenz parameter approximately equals 1.88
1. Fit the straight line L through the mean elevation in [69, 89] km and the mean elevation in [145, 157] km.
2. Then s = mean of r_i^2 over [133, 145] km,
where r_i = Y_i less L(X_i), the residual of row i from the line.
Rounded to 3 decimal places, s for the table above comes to 0.004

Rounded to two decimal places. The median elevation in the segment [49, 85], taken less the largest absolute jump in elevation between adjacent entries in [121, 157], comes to 0.97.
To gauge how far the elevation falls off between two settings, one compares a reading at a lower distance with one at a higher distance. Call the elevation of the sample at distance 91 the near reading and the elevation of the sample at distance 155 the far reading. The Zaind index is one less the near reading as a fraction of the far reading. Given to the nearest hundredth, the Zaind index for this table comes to -0.11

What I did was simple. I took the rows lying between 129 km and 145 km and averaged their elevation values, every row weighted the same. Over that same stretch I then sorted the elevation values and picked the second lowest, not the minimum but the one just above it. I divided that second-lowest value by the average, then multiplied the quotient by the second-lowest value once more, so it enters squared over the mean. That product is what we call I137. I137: 1.07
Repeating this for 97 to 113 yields 1.25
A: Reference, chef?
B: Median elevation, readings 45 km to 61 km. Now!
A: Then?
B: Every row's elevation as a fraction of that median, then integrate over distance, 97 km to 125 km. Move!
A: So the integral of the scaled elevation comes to 32 km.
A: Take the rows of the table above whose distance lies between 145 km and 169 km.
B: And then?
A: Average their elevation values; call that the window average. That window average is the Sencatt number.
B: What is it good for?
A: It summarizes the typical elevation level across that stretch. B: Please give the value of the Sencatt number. 1.19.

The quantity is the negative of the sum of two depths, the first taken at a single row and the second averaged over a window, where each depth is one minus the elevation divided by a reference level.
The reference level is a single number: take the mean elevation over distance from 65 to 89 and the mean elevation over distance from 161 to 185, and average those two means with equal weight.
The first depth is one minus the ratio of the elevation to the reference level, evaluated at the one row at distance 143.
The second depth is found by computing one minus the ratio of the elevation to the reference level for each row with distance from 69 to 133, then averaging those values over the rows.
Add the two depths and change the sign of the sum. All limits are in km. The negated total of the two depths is -0.014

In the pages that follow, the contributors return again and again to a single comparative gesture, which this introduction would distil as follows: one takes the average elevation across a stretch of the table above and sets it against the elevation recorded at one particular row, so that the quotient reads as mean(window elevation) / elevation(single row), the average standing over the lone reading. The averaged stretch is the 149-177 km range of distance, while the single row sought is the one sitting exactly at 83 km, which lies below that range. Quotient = 1.06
